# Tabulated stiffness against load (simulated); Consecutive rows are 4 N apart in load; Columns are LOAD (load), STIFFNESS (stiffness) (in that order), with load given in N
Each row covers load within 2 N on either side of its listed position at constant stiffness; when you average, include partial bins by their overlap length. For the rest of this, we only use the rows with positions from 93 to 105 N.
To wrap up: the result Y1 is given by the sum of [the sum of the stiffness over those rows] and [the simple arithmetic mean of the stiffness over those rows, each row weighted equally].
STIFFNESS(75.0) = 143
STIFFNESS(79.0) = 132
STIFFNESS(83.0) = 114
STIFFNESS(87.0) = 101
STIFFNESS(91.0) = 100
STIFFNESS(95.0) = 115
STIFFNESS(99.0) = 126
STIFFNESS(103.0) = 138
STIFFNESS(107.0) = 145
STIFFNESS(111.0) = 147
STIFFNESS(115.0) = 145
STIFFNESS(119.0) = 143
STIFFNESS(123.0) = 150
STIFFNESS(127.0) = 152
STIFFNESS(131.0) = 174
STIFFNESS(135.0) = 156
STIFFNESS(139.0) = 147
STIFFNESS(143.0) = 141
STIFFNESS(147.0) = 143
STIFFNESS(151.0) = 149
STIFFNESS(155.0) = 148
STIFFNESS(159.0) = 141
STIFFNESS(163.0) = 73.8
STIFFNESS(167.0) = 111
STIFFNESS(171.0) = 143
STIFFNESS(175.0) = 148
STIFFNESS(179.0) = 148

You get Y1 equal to 505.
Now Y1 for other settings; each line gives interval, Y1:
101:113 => 573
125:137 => 643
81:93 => 420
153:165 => 484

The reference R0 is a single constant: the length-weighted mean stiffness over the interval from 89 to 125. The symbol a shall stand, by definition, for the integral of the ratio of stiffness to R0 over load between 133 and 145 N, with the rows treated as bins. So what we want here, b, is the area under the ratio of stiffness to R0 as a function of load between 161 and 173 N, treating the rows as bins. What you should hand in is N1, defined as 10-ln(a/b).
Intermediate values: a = 13.2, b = 9.8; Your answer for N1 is 9.7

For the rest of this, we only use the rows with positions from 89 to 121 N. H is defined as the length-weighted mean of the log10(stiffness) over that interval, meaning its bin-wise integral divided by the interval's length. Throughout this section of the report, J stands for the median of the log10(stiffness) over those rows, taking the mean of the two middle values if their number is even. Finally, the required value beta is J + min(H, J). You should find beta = 4.27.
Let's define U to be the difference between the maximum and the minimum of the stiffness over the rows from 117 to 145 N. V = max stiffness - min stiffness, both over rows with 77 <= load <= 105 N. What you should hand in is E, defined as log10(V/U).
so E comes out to 0.06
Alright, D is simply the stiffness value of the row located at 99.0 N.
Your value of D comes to 126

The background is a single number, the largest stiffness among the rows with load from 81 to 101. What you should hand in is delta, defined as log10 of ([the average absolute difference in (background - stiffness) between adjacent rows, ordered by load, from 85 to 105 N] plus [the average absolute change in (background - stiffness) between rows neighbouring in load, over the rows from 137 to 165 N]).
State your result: 1.39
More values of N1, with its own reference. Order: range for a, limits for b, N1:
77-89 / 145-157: 10.2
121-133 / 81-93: 9.6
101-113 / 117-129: 10.0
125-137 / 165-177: 9.8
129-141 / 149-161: 9.9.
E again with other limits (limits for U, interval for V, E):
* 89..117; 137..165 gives 0.20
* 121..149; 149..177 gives 0.36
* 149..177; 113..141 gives -0.38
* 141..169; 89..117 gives -0.20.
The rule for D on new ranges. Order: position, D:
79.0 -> 132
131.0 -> 174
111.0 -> 147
